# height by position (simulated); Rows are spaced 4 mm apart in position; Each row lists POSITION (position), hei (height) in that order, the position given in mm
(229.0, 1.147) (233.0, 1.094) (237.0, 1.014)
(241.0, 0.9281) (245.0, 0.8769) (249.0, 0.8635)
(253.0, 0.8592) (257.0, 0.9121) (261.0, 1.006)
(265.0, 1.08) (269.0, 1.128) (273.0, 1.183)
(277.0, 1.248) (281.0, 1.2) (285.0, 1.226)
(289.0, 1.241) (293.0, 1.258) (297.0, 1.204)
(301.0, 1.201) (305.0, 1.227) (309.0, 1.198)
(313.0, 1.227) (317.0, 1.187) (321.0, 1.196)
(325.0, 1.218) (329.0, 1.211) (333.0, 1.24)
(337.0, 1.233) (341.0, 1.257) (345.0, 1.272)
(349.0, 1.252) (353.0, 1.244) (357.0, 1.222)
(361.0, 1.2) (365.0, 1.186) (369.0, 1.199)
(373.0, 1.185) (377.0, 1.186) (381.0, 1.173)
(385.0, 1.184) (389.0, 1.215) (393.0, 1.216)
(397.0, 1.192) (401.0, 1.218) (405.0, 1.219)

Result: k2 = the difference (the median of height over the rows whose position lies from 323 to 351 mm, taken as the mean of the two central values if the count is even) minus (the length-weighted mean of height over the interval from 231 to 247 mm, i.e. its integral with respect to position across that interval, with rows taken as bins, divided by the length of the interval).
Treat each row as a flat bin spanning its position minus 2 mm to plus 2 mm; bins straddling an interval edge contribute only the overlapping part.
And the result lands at 0.26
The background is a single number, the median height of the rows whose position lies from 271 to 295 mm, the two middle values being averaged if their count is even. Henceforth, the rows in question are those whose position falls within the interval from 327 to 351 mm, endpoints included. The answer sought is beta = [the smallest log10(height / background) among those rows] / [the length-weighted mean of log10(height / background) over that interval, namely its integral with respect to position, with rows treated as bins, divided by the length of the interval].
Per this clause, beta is -2.2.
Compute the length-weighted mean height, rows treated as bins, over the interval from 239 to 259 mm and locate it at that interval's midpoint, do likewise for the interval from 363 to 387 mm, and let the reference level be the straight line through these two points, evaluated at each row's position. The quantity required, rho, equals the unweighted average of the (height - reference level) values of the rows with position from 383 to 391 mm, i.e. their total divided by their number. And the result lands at -0.01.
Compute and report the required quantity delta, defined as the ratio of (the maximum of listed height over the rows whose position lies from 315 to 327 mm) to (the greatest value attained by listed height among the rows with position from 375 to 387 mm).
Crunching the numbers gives 1.03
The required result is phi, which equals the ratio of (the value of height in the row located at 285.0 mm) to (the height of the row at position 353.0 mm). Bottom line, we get 0.99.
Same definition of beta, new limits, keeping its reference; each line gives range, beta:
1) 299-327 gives 1.8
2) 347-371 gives 2.9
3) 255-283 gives 2.7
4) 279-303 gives 2.8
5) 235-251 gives 1.2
